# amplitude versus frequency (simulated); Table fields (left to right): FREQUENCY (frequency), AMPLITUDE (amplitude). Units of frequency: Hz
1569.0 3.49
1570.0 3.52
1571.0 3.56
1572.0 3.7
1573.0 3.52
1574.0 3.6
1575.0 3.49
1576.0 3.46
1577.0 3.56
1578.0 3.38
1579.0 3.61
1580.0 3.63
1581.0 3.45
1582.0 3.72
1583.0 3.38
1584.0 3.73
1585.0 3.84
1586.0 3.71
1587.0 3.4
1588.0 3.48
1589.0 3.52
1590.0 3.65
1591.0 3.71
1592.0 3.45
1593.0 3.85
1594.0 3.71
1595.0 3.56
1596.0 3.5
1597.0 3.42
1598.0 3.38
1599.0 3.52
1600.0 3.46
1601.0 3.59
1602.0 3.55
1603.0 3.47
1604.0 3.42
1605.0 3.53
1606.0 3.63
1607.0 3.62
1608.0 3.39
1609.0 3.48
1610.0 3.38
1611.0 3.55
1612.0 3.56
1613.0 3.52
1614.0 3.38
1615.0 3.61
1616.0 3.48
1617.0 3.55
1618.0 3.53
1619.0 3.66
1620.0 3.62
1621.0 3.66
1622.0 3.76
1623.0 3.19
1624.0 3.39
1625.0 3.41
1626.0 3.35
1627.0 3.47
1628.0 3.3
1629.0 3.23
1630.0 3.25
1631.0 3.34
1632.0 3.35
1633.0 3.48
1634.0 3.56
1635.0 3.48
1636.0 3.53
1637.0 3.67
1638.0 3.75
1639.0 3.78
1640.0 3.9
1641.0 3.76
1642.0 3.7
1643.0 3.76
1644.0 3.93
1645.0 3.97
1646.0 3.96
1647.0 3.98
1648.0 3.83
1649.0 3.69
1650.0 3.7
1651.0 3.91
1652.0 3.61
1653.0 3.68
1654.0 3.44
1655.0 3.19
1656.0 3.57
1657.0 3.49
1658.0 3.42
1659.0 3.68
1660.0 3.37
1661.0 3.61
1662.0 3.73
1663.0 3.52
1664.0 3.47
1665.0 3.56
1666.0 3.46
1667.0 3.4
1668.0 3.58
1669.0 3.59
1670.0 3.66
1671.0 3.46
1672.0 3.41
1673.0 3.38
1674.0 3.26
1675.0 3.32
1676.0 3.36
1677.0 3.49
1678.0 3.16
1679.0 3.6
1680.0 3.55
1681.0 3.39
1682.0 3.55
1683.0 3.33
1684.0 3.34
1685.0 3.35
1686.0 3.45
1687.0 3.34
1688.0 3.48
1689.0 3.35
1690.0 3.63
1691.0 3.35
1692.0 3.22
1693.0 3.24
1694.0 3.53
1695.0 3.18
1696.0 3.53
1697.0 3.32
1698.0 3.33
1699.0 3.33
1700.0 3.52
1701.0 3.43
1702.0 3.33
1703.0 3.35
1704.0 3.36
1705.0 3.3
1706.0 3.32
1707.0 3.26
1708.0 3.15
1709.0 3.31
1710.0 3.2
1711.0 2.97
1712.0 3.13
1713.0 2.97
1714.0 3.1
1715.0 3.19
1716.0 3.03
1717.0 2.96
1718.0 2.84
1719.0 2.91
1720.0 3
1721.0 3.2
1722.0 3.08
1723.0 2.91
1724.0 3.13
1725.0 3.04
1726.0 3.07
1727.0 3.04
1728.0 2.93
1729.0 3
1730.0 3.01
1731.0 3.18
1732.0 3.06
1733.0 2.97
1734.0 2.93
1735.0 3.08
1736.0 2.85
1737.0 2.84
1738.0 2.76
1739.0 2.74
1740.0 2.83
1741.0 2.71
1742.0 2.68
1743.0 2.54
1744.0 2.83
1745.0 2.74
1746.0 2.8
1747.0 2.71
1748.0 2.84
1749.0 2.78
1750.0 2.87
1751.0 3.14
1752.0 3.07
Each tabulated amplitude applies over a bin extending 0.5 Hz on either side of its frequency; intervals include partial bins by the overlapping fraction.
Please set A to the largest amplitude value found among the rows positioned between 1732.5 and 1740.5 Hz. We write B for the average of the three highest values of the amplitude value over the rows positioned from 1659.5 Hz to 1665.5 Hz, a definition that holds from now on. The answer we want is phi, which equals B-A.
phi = 0.6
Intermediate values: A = 3.08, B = 3.63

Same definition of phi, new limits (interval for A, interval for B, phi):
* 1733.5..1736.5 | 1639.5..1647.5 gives 0.9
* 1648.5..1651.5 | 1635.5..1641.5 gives -0.1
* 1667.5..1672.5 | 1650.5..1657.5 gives 0.1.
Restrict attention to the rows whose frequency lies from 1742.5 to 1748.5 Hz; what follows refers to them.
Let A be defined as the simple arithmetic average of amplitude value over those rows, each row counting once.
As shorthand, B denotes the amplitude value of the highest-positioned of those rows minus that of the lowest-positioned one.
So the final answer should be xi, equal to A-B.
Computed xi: 2.4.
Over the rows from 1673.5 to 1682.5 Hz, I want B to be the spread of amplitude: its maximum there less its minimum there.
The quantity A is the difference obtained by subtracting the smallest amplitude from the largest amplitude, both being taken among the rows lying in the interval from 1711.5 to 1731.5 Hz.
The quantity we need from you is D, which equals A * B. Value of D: 0.16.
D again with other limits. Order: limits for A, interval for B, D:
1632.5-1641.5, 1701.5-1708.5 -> 0.09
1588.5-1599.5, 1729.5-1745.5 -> 0.30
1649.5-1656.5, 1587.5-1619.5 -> 0.34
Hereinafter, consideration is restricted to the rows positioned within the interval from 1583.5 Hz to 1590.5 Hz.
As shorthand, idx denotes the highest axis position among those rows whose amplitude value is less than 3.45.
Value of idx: 1587.0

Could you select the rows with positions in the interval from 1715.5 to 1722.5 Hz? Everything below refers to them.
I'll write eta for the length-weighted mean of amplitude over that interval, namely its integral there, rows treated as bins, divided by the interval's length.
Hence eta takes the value 3.00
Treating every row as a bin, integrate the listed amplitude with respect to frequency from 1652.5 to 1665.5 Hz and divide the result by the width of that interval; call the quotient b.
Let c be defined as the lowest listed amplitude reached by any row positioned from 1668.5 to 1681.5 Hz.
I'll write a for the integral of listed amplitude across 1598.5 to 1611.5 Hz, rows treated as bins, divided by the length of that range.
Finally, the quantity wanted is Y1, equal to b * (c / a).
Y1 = 3.2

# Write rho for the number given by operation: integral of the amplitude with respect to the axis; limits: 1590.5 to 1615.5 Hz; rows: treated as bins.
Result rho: 88.2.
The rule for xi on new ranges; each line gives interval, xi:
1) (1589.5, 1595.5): 3.7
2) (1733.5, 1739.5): 3.1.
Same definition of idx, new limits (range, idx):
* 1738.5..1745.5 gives 1745.0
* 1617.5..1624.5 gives 1624.0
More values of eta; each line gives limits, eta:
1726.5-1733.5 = 3.03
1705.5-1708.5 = 3.24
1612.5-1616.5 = 3.50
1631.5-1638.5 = 3.55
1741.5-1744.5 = 2.68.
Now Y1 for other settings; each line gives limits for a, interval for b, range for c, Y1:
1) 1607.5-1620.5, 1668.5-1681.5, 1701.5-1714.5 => 2.9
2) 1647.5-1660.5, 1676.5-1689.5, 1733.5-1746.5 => 2.4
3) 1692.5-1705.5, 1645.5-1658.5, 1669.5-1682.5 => 3.4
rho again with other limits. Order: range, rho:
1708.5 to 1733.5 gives 76.2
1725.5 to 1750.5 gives 71.8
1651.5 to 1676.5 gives 87.2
